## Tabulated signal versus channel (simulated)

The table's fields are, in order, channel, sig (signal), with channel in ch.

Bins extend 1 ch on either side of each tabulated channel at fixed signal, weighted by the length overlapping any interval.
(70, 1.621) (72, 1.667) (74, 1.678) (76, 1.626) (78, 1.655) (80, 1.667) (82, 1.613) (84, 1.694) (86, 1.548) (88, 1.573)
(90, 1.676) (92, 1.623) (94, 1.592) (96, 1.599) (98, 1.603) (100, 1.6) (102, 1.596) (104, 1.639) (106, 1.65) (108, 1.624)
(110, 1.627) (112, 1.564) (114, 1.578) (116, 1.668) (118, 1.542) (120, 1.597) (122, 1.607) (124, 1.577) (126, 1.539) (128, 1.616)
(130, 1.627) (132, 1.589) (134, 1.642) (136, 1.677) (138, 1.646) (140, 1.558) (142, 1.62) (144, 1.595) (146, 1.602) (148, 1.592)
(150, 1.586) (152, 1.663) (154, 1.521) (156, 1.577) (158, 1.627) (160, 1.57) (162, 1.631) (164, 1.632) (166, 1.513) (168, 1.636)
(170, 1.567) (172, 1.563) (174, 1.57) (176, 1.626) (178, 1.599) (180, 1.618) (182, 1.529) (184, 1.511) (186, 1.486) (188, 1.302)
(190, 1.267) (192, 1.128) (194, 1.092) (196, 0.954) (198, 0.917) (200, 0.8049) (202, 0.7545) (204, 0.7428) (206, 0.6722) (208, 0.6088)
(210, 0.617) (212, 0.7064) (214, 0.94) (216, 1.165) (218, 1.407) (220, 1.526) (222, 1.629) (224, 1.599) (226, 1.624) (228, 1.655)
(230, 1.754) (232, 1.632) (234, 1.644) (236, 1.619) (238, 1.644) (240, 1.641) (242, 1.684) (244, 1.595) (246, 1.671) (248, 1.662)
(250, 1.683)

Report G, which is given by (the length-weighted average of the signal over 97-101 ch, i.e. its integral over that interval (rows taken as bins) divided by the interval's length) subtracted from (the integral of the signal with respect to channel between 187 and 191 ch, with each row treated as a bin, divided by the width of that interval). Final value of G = -0.317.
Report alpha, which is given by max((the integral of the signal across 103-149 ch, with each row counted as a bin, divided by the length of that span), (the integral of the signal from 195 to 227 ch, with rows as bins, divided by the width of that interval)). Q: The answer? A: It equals 1.61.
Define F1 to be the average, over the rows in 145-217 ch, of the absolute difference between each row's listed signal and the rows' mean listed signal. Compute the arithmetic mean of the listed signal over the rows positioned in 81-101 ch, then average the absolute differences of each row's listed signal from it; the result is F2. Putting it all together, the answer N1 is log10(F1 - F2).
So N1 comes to -0.5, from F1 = 0.33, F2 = 0.032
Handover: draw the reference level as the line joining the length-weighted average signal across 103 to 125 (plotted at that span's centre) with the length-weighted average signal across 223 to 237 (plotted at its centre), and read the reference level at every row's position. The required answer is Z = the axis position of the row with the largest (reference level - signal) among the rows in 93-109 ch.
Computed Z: 94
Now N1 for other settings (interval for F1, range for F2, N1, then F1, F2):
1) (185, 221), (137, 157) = -0.6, 0.26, 0.029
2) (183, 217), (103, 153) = -0.7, 0.25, 0.031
